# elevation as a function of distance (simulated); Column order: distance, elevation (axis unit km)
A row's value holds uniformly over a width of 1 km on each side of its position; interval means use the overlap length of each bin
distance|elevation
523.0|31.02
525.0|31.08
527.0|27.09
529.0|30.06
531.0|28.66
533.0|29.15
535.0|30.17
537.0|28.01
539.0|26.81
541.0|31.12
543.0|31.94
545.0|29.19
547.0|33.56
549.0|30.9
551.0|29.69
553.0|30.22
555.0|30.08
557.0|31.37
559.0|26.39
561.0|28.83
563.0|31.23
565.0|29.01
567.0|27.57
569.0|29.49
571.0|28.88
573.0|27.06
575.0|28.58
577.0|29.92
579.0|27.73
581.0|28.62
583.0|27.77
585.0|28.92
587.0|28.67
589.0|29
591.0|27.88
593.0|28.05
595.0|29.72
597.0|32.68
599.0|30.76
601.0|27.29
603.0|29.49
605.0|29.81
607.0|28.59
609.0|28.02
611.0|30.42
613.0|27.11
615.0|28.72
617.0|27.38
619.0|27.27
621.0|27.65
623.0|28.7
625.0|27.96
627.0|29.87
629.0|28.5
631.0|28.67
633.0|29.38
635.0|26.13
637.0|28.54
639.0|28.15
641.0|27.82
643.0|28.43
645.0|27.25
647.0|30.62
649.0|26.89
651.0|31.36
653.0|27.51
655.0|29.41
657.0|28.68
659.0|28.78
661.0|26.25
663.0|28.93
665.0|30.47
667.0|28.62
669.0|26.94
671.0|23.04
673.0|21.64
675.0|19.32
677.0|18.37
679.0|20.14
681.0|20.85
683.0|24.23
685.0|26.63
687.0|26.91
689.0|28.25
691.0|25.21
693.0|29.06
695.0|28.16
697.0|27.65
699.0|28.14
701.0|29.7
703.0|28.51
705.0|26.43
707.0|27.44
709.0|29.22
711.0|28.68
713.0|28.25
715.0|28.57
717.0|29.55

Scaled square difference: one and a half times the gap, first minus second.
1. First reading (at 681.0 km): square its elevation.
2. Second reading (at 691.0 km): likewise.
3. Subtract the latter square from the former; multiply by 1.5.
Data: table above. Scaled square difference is -301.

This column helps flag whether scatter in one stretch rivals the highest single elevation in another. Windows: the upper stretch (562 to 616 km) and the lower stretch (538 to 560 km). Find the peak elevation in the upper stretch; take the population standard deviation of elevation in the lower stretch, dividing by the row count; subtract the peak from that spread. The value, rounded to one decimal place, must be -30.7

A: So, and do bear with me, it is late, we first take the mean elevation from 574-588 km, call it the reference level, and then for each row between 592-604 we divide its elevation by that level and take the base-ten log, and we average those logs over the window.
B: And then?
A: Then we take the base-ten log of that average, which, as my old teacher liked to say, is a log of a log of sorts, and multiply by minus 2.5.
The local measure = 4.6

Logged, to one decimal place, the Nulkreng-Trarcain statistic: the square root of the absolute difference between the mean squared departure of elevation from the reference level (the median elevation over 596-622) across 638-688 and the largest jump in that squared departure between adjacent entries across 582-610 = 1.7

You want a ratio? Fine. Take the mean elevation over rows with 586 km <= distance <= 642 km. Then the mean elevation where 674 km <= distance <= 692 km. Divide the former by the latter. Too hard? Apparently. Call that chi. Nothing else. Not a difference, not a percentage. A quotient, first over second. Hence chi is 1.23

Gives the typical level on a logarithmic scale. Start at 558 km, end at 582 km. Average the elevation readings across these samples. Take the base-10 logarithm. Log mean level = 1.46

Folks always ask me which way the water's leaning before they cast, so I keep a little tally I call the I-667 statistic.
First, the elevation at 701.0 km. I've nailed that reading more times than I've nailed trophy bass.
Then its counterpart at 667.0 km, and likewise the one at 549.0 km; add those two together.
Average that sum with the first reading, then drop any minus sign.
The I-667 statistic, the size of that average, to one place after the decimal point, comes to 44.6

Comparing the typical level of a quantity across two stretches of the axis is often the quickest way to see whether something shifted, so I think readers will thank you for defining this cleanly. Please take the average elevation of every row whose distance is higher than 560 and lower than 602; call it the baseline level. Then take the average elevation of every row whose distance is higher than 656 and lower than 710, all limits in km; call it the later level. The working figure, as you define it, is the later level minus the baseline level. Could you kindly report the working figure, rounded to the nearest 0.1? -2.7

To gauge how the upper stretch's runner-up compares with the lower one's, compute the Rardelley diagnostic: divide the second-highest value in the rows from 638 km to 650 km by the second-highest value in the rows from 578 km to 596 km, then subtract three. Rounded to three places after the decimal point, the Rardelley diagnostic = -2.020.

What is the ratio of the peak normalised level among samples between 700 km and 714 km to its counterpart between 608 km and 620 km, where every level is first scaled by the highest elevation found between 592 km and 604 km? 0.98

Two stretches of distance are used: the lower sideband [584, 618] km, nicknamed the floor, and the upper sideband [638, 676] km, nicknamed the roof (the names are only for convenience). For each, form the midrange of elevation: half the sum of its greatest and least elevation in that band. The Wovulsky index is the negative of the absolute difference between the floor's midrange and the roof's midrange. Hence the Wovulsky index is -5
